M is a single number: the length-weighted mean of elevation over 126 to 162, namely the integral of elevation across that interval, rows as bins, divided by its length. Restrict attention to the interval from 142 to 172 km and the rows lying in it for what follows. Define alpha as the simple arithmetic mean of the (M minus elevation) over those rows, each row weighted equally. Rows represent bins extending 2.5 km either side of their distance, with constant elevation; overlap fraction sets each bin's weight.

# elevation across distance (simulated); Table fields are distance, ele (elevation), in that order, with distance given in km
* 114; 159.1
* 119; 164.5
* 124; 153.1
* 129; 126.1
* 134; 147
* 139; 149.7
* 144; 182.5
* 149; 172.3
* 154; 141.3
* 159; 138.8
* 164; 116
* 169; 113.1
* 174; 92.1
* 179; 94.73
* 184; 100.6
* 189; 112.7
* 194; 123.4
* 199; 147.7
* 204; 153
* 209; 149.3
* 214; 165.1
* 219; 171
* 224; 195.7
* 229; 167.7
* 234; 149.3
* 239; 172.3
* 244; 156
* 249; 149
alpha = 7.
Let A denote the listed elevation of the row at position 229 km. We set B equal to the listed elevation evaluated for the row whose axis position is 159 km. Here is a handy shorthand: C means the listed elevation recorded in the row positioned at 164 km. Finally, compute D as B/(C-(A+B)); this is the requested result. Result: -0.73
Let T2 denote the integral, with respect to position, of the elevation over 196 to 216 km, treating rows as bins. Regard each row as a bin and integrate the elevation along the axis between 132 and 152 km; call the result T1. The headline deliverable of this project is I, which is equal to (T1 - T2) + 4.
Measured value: 204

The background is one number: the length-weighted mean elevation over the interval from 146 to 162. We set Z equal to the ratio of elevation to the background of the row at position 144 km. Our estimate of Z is 1.21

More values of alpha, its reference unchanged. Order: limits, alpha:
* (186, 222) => 5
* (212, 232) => -24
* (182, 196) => 38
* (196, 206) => 0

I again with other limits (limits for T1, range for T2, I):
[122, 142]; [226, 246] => -348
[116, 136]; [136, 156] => -268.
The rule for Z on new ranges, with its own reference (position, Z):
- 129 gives 0.84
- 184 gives 0.67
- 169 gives 0.75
